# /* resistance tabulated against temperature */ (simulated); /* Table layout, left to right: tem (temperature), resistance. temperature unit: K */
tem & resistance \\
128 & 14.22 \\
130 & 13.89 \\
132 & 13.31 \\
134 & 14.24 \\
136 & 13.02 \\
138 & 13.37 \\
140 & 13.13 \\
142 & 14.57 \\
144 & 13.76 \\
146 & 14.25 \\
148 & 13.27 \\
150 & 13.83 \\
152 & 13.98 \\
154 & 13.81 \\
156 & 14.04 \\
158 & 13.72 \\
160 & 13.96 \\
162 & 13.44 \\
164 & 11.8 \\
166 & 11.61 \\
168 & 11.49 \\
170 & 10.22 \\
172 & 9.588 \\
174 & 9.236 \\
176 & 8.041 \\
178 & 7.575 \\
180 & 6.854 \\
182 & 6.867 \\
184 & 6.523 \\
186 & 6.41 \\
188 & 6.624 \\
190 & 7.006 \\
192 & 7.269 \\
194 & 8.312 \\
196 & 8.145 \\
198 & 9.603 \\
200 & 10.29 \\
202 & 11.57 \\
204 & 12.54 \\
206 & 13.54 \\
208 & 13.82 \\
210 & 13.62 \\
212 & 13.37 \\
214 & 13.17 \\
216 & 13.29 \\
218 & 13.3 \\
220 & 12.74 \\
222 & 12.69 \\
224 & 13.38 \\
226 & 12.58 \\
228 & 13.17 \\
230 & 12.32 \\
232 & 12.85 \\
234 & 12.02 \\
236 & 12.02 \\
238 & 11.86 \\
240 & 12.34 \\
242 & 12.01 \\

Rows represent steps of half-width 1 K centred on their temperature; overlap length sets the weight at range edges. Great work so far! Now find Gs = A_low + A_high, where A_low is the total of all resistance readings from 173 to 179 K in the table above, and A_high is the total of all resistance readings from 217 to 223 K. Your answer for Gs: 63.6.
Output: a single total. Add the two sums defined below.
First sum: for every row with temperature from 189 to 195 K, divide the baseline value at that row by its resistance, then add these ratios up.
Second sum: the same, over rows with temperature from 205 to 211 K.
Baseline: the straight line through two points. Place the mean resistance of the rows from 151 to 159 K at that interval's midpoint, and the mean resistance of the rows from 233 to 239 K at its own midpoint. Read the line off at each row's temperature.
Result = 8.0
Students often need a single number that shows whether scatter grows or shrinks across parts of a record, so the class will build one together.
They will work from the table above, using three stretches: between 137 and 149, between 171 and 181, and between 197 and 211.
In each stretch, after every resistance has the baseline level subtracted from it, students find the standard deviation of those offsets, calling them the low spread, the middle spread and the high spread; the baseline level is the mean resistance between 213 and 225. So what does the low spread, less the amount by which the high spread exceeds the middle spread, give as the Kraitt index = 0.0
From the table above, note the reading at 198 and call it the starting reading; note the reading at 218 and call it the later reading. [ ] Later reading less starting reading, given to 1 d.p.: 3.7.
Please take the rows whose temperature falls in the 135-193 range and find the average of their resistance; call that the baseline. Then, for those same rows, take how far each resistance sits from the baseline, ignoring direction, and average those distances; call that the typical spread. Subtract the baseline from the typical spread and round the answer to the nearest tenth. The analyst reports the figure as -8.3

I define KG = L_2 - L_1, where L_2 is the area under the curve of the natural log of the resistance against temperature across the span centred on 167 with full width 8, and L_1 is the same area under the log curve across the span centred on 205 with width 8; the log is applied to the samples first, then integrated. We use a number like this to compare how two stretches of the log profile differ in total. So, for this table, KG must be -1.0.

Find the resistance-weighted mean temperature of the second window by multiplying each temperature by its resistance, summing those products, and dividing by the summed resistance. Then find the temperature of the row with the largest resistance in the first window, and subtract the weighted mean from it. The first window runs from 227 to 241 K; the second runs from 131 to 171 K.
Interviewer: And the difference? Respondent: 77.6 K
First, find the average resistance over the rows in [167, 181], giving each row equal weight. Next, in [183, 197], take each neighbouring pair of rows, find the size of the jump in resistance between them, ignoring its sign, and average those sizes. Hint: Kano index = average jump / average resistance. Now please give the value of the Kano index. 0.040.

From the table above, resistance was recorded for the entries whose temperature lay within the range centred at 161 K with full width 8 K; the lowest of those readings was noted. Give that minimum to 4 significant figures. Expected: 11.80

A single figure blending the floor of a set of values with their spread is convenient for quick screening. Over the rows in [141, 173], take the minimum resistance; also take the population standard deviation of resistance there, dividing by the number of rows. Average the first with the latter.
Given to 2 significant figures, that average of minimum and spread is 5.5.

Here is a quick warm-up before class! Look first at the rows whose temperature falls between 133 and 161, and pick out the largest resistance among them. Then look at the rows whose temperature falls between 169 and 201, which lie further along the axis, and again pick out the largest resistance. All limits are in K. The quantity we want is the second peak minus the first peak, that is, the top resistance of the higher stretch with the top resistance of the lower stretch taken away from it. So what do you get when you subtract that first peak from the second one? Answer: -4.3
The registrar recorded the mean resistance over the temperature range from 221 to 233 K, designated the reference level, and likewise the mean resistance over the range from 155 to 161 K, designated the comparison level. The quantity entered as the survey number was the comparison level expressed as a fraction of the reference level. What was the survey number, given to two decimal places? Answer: 1.08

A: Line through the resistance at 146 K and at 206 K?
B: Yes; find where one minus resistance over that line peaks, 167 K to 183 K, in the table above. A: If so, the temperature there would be 180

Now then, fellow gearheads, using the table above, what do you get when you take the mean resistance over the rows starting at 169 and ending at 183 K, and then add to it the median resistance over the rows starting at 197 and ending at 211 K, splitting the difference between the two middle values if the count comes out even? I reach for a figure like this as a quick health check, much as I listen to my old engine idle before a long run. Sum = 20.9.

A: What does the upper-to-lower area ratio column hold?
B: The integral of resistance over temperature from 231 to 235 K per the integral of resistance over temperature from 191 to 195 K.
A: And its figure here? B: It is 1.6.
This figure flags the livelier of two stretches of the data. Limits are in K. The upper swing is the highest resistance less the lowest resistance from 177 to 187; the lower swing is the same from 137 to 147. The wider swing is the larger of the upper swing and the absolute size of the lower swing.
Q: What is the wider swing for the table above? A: 1.4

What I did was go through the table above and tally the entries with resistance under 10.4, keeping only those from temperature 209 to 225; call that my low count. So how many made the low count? 0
